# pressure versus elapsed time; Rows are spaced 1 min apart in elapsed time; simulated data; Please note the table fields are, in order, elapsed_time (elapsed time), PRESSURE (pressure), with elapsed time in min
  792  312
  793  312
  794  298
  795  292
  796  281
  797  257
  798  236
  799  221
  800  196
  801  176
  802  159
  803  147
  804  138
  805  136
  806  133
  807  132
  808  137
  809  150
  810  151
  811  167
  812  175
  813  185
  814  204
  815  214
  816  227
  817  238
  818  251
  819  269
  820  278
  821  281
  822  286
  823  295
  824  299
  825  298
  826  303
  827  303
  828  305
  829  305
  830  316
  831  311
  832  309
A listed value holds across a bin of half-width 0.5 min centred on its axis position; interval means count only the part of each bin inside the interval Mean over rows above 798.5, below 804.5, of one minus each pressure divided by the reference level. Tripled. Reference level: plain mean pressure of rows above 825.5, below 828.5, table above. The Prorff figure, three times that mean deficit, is 1.3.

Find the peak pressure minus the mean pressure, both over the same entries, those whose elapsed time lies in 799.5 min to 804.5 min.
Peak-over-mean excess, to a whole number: 33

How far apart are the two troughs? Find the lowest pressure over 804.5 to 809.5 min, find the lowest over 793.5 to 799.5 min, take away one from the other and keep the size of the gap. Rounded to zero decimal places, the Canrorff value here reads 89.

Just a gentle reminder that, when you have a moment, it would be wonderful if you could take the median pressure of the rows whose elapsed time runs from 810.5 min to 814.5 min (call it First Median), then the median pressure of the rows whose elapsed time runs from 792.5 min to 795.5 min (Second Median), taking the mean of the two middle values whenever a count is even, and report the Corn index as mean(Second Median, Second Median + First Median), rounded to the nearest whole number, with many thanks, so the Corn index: 388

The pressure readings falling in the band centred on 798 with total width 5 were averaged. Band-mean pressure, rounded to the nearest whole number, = 238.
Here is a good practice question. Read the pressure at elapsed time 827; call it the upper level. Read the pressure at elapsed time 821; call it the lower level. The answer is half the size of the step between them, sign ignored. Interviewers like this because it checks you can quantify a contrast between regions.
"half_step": 11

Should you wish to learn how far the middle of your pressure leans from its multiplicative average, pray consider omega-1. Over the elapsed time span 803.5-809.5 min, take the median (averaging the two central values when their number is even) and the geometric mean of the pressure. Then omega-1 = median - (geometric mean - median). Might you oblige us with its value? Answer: 135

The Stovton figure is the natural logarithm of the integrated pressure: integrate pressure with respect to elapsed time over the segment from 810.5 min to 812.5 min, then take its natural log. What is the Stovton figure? 5.83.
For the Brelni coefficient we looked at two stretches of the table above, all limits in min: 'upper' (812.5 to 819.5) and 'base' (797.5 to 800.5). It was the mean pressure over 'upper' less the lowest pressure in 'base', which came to 31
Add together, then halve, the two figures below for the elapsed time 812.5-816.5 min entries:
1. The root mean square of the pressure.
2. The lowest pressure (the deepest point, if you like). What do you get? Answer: 197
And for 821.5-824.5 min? 290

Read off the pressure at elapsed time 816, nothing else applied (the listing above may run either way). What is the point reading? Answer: 227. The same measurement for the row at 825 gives 298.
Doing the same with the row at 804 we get 138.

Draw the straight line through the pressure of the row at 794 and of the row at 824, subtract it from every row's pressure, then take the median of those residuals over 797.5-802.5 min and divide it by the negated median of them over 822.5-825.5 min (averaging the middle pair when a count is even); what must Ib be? -99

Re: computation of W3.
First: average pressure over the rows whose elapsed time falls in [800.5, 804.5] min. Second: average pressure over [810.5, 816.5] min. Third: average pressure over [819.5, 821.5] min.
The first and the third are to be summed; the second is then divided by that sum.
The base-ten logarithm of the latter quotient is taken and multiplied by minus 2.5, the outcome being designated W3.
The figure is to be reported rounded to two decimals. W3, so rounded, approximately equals 0.87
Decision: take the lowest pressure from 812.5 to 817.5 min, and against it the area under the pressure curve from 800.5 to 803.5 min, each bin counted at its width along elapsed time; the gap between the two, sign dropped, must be 297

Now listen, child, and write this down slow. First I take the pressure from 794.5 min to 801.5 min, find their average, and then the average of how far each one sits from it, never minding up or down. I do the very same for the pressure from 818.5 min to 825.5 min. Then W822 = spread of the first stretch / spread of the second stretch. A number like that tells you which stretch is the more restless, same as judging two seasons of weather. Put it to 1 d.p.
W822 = 3.7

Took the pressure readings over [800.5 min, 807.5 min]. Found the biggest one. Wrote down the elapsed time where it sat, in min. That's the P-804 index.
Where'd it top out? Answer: 801 min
